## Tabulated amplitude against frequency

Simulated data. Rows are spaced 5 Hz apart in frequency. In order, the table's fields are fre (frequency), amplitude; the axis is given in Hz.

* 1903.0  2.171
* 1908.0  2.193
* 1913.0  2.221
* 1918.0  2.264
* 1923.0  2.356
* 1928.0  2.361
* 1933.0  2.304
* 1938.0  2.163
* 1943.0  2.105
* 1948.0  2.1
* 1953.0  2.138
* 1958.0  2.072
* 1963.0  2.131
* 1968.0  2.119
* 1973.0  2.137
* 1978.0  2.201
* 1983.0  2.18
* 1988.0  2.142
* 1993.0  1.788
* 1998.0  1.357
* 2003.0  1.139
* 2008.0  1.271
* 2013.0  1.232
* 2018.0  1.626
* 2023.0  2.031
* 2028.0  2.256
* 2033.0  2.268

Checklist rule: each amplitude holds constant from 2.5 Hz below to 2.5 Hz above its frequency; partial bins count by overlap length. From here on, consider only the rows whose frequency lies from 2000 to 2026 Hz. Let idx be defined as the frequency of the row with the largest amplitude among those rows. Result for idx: 2023.0 Hz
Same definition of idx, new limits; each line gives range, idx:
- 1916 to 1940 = 1928.0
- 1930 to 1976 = 1933.0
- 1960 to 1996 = 1978.0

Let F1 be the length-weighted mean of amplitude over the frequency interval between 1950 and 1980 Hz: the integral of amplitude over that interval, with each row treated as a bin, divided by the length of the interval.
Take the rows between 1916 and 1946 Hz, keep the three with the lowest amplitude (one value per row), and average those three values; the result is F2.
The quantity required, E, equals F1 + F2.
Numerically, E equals 4.31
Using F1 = 2.1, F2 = 2.18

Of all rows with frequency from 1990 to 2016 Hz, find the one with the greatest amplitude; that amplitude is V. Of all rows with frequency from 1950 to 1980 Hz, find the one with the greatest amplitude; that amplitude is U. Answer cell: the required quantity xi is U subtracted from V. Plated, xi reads -0.41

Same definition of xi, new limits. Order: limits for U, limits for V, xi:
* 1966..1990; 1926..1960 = 0.16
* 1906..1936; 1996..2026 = -0.33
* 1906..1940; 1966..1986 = -0.16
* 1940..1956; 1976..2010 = 0.06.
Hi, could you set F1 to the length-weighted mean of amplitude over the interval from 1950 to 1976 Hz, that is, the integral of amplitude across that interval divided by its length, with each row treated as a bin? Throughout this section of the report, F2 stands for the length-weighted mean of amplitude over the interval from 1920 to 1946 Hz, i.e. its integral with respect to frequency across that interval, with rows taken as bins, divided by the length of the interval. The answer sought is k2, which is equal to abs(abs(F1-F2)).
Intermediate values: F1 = 2.1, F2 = 2.25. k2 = 0.1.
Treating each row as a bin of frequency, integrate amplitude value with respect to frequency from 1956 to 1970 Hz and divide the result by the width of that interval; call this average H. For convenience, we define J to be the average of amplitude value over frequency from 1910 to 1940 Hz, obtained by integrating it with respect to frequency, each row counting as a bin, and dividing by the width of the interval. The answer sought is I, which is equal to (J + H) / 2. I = 2.19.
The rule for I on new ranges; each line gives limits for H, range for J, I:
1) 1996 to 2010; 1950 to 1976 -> 1.69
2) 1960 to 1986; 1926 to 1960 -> 2.16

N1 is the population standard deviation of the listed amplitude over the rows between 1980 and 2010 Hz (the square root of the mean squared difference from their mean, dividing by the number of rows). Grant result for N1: 0.4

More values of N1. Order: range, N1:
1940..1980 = 0.0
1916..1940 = 0.1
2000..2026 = 0.3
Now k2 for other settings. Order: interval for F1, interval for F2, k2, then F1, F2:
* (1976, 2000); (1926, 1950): 0.3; 1.9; 2.21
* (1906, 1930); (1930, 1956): 0.1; 2.3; 2.16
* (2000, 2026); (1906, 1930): 0.8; 1.5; 2.28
